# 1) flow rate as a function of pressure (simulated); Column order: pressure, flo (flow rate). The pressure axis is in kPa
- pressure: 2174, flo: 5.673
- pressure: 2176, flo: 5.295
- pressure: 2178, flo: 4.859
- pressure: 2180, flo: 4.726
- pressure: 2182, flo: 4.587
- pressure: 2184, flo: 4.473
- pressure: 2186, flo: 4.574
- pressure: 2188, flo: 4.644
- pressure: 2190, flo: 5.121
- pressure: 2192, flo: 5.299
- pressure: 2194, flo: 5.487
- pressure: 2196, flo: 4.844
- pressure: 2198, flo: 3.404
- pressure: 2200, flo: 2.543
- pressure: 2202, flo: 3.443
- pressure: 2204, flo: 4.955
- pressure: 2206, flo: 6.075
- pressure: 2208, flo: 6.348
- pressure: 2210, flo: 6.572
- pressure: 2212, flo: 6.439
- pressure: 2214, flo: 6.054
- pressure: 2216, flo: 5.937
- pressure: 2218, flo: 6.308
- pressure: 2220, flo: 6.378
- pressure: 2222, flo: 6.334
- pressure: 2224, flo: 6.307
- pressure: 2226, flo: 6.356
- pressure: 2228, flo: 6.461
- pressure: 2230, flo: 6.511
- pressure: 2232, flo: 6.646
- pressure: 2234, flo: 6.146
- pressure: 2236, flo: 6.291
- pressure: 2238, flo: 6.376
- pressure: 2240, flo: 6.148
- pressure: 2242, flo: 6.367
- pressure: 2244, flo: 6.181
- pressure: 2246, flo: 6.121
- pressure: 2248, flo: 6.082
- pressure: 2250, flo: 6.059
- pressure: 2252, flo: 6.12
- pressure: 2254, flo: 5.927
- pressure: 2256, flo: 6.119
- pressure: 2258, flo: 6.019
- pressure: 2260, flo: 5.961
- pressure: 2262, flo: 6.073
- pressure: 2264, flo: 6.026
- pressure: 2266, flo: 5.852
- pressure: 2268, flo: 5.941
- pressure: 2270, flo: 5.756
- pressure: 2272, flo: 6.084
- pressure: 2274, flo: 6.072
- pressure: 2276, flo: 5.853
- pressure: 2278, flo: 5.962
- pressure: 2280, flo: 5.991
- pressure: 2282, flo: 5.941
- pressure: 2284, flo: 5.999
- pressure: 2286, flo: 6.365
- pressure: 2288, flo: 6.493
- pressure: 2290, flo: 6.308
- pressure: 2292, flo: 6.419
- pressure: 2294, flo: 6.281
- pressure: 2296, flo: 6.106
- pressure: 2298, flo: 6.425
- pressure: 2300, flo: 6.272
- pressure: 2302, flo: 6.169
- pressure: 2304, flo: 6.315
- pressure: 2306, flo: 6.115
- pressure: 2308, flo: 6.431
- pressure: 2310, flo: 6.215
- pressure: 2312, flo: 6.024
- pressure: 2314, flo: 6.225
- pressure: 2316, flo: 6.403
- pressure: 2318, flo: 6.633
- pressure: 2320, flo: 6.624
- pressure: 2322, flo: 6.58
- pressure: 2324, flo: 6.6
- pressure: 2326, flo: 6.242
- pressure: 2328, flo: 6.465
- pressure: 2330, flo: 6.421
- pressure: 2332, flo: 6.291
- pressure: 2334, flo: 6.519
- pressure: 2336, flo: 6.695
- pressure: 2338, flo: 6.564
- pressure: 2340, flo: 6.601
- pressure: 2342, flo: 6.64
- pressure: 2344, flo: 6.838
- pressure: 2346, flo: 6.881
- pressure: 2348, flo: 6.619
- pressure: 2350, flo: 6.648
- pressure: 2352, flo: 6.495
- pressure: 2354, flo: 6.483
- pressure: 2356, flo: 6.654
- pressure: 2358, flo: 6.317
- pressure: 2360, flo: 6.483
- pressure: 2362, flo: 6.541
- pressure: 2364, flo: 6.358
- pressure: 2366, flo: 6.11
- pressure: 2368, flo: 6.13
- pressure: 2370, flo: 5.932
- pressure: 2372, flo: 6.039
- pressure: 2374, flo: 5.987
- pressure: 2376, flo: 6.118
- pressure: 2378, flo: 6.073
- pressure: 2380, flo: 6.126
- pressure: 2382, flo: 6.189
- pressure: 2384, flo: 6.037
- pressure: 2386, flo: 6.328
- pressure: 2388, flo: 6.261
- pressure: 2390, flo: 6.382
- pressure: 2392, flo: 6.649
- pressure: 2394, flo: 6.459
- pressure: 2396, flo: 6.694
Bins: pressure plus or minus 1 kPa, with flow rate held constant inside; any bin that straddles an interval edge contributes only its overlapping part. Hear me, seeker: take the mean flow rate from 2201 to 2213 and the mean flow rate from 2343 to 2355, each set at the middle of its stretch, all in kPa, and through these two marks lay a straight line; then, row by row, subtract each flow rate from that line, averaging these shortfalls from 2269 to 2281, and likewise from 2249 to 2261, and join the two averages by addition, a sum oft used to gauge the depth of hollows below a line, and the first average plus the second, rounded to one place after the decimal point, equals 0.1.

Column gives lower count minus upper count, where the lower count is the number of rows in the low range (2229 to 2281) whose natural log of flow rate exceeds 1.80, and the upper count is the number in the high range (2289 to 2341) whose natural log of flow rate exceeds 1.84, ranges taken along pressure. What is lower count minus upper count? 0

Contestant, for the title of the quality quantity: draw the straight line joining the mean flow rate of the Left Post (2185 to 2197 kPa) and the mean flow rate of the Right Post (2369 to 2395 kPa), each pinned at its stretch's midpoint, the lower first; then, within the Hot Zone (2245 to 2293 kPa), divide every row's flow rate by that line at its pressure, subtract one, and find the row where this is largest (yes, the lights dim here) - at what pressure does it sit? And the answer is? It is 2288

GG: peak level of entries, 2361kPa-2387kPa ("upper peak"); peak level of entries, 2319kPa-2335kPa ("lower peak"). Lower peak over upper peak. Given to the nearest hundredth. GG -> 1.01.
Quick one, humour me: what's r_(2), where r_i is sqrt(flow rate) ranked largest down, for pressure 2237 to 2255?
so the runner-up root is 2.52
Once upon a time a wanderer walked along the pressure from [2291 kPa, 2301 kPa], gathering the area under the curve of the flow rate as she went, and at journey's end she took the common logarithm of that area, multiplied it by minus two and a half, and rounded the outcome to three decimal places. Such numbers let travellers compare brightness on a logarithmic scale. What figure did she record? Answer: -4.498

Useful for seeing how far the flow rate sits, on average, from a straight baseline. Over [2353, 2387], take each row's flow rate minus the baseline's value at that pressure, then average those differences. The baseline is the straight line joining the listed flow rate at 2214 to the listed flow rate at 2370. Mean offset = 0.30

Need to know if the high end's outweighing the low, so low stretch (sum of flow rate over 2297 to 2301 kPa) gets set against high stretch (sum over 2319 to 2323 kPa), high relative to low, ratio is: 1.04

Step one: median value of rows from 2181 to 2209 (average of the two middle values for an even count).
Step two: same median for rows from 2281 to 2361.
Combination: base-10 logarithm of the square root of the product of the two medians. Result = 0.742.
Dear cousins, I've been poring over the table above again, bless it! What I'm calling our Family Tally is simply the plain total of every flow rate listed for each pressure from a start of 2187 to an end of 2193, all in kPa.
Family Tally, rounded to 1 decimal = 15.1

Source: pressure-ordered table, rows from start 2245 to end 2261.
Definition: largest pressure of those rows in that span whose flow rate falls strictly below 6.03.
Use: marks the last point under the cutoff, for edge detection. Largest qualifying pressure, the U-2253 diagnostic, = 2260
